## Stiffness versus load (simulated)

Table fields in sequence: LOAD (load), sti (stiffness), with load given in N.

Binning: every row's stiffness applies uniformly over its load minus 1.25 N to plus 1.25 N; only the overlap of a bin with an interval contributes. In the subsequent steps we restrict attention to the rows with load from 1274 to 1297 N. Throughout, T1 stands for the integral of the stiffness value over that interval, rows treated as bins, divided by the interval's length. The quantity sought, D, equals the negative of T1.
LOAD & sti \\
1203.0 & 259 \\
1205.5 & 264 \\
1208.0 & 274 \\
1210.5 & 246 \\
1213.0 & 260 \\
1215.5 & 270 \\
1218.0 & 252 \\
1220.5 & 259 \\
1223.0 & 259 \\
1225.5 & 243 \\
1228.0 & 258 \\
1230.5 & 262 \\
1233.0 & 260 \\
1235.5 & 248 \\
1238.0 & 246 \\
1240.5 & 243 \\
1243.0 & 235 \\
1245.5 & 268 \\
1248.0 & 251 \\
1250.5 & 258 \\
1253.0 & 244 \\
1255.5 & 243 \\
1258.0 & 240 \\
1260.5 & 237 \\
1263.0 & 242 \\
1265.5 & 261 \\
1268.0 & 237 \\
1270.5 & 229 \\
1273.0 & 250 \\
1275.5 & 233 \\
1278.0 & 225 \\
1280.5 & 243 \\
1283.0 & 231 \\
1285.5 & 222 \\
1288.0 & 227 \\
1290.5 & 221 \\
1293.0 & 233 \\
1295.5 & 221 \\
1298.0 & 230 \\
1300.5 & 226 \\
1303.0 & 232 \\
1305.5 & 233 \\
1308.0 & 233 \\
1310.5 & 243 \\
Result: -229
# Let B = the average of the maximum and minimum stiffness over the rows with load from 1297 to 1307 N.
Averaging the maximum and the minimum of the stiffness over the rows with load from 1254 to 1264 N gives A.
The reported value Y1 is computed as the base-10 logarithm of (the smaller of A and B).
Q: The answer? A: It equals 2.361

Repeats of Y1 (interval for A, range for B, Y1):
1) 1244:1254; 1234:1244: 2.383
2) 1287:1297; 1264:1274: 2.356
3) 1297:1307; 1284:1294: 2.356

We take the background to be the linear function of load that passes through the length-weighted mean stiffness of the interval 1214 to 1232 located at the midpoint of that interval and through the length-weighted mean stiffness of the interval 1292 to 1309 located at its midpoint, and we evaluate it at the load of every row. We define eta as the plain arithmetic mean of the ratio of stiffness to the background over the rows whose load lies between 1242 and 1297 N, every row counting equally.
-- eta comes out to 0.990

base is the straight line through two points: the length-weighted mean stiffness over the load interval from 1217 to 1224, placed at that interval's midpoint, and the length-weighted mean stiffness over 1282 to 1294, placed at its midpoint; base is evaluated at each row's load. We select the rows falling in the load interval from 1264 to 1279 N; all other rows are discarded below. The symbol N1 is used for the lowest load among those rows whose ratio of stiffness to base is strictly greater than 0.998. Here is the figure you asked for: 1265.5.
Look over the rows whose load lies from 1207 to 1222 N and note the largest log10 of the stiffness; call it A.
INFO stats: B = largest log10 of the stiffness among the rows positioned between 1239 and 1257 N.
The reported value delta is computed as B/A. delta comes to 0.996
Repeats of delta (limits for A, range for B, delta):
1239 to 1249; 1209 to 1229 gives 1.001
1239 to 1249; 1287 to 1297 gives 0.975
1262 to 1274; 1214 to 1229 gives 1.006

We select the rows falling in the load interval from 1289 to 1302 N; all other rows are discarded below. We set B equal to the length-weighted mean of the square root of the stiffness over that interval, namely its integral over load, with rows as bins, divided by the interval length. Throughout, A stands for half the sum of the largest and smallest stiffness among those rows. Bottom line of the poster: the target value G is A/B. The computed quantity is 15.1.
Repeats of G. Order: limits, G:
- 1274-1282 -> 15.3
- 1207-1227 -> 16.1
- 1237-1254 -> 15.9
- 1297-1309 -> 15.1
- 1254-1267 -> 15.9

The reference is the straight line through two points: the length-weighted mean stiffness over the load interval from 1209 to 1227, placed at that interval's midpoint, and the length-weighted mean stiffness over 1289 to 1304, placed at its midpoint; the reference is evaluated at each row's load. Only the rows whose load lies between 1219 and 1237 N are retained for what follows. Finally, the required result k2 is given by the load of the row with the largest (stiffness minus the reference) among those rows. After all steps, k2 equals 1230.5 N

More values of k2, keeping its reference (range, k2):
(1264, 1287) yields 1265.5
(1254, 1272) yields 1265.5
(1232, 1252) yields 1245.5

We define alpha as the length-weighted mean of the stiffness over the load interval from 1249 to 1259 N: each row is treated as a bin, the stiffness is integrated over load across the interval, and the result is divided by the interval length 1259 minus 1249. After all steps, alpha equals 247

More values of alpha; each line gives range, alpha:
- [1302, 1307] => 233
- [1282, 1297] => 226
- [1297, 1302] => 228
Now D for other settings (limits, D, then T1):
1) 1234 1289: -242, 242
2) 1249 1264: -244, 244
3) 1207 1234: -258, 258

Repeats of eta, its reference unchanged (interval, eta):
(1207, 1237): 0.998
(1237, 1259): 0.996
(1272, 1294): 0.982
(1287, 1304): 0.982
